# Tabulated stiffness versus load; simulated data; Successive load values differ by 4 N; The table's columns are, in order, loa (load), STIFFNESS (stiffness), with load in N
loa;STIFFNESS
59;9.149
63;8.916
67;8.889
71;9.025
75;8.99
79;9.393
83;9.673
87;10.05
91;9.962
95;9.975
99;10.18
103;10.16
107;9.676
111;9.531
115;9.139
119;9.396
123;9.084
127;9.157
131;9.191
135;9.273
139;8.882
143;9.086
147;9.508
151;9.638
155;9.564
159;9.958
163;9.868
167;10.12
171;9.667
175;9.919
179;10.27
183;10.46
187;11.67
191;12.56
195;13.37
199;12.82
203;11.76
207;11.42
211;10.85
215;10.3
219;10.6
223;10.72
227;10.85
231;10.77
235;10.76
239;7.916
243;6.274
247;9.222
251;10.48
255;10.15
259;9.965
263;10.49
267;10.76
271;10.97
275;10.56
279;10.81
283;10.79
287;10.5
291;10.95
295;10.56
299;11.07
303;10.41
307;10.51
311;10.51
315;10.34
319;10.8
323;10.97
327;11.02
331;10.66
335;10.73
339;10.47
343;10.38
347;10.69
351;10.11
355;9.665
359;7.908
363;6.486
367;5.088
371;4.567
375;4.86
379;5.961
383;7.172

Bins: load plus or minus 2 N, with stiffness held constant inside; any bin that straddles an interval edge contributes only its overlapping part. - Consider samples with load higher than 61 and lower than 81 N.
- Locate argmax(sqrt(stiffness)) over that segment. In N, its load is 79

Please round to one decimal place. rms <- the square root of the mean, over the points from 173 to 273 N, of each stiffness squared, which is 10.7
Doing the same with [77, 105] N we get 9.9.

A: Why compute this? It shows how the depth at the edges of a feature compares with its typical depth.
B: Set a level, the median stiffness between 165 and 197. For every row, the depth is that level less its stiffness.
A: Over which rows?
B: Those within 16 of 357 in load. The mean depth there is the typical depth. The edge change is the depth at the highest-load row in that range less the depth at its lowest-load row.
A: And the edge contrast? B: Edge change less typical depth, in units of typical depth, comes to 1.6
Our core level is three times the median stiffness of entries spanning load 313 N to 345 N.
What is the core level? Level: 32.1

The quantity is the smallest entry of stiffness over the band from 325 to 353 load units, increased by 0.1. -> 10.2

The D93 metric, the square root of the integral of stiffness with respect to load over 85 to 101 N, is 12.7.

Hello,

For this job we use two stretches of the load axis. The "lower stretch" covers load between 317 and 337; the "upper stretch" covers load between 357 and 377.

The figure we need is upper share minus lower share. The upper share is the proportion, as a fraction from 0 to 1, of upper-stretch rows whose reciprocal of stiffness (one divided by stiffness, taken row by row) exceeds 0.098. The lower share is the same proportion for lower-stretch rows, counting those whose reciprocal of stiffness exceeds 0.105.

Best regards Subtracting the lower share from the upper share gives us 1.0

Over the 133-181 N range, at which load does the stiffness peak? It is 179 N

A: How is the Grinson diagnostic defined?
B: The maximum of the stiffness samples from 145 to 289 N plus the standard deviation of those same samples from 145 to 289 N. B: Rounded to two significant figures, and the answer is 15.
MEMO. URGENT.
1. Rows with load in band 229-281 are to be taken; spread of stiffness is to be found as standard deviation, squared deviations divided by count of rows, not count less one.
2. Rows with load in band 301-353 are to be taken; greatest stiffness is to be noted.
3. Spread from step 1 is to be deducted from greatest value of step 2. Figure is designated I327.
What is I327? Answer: 9.7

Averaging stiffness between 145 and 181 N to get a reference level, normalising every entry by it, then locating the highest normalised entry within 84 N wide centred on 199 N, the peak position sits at 195 N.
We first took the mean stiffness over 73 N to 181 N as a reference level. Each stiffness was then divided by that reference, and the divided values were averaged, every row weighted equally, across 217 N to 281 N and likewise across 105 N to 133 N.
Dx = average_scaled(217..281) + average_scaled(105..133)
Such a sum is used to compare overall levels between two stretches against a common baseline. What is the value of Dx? 2.02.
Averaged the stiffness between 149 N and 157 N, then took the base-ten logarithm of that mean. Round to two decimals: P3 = 0.98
